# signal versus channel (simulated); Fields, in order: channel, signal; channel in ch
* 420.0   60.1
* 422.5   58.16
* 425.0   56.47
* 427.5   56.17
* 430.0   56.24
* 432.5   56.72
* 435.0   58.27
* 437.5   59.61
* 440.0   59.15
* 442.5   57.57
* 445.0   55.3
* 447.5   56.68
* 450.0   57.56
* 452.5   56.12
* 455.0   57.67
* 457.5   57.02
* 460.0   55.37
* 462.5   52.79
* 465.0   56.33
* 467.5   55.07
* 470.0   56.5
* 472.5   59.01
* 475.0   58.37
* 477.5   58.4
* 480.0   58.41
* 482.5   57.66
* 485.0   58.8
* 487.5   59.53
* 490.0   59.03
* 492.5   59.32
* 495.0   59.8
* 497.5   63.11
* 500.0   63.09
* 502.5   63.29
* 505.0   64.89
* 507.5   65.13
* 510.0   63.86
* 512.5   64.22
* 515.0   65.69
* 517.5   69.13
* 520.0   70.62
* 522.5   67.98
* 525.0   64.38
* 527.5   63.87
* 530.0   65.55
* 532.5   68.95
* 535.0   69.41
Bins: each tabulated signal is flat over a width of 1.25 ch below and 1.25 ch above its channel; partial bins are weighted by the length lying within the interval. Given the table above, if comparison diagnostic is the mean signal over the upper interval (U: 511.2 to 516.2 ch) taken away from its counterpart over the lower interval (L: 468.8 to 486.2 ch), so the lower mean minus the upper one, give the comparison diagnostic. -6.8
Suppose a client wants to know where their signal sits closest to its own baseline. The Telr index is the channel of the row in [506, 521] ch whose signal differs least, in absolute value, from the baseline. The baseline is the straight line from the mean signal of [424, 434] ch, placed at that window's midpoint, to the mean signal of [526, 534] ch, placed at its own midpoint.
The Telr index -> 512.5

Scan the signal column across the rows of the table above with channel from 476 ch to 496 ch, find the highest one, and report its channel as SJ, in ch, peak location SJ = 495.0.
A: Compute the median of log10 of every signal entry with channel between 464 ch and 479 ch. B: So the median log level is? 1.76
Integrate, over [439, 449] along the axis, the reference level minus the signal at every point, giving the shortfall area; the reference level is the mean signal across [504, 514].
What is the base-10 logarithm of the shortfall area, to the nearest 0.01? 1.87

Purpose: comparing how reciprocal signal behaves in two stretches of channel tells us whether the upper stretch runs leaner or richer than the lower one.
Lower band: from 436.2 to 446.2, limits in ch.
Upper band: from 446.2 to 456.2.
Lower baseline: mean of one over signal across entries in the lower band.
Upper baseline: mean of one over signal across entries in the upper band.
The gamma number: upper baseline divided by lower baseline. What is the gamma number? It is 1.02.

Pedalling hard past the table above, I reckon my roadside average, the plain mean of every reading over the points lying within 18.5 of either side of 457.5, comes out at 57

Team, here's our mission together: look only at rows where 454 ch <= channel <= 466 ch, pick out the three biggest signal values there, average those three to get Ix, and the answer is 57.0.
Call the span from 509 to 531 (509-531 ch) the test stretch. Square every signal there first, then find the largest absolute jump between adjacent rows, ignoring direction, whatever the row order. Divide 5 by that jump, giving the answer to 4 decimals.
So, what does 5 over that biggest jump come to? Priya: 0.0105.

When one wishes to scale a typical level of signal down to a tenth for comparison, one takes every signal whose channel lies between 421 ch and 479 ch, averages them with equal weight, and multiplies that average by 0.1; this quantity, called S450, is 5.7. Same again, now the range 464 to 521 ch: 6.1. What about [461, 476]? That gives 5.6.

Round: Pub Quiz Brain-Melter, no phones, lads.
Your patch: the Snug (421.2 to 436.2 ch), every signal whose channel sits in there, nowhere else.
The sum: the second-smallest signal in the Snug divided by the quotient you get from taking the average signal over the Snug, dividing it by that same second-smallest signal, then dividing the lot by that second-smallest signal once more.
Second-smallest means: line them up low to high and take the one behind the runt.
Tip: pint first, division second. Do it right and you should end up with 3120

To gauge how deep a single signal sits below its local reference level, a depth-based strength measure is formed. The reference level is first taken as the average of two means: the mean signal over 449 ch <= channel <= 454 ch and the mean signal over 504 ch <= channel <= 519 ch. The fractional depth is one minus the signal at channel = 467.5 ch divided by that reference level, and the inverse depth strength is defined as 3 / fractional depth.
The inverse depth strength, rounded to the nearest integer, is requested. 30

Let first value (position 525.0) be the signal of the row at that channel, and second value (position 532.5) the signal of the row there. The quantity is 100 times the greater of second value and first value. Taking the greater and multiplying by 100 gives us 6895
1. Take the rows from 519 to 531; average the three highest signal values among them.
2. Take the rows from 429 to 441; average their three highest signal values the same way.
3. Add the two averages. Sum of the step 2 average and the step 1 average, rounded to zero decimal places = 127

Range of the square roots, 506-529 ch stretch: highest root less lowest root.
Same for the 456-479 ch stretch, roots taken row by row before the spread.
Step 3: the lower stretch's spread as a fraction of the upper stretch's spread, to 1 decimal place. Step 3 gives 1.0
